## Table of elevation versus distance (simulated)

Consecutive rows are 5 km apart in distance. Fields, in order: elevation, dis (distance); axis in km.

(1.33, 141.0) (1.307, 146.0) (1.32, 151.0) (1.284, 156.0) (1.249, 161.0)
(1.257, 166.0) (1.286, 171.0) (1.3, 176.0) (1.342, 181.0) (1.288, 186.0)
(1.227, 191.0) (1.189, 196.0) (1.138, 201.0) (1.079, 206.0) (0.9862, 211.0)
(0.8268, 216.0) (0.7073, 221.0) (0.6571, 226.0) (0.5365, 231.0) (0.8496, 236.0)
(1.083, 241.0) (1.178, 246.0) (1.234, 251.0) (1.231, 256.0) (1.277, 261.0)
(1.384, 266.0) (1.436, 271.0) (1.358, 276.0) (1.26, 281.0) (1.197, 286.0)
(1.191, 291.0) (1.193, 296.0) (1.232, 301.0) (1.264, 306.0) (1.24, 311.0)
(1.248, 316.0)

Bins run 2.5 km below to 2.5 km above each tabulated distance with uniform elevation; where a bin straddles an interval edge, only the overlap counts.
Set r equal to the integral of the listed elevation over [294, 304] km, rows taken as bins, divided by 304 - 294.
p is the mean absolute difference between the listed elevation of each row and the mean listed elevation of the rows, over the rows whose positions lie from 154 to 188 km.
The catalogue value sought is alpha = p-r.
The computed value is -1.20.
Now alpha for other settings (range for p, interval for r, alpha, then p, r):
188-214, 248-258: -1.16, 0.07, 1.23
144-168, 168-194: -1.26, 0.02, 1.29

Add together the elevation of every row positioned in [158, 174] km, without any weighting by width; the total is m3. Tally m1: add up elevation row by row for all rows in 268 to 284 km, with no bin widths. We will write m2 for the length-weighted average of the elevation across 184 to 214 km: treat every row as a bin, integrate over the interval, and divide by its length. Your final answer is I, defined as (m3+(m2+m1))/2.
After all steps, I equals 4.5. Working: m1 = 4.1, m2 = 1.14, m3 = 3.8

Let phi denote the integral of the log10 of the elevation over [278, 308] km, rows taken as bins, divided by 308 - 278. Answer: 0.09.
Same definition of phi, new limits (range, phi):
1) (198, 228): -0.05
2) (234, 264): 0.06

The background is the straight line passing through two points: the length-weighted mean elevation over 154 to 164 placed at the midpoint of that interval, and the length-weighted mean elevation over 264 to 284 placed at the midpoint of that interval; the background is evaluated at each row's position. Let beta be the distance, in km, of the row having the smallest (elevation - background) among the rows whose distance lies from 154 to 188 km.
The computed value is 161.0 km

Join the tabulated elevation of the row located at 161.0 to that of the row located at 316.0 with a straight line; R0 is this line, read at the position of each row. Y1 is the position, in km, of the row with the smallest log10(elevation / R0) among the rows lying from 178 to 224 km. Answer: 221.0 km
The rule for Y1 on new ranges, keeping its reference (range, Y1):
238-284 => 241.0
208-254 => 231.0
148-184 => 161.0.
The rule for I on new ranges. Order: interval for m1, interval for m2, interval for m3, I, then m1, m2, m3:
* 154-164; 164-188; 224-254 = 4.7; 2.5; 1.30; 5.5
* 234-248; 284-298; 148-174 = 5.4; 3.1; 1.19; 6.4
